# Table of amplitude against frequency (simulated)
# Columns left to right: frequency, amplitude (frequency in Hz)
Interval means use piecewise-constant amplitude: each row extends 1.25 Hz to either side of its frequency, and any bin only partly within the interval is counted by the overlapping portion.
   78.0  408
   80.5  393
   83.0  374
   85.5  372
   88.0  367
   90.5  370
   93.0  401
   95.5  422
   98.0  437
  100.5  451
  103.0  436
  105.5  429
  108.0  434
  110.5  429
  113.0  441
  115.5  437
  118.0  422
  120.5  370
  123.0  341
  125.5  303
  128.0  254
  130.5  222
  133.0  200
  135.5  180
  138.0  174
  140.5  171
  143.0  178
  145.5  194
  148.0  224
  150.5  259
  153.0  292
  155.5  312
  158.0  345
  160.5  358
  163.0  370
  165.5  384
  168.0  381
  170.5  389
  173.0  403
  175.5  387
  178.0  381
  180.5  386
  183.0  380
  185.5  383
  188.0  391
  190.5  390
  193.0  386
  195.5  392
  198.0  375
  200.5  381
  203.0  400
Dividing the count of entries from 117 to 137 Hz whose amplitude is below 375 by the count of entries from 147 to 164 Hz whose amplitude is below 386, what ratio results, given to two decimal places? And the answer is 1.00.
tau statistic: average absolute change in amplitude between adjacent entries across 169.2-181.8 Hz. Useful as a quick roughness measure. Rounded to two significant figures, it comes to 10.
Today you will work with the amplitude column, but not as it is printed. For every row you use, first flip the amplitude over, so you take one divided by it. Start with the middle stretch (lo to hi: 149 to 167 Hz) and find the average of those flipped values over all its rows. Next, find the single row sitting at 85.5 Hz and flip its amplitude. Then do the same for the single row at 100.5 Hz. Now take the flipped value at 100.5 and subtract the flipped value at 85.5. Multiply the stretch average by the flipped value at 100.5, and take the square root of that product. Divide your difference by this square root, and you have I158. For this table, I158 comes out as -0.2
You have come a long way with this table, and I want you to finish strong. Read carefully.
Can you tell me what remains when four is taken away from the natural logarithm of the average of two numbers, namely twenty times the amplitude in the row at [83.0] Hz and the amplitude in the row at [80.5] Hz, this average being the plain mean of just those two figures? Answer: 4.28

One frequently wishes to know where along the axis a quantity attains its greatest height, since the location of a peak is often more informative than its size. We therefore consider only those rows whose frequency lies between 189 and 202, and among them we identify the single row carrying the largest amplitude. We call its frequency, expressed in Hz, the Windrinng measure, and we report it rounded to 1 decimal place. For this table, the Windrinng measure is 195.5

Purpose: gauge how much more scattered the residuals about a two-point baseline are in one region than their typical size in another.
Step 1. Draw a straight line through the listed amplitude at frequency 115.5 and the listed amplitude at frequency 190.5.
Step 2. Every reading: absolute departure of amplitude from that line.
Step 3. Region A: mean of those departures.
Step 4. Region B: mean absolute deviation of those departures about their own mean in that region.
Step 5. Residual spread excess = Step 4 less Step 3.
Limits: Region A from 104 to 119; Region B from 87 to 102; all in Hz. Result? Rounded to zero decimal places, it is 21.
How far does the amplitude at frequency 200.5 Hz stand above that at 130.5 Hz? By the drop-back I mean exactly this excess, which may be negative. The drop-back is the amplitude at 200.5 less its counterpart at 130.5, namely 159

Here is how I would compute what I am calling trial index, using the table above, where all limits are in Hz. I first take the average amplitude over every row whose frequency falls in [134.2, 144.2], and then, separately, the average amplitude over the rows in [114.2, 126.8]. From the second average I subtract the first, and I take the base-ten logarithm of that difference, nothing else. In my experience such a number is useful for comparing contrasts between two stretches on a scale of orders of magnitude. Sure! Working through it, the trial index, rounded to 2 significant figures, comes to 2.3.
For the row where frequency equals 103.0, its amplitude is 436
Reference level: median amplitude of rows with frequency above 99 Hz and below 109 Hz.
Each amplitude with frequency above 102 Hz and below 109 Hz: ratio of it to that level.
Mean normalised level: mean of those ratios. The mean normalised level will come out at 1.00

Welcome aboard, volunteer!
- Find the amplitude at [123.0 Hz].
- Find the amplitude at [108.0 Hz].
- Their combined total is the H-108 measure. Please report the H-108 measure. 775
